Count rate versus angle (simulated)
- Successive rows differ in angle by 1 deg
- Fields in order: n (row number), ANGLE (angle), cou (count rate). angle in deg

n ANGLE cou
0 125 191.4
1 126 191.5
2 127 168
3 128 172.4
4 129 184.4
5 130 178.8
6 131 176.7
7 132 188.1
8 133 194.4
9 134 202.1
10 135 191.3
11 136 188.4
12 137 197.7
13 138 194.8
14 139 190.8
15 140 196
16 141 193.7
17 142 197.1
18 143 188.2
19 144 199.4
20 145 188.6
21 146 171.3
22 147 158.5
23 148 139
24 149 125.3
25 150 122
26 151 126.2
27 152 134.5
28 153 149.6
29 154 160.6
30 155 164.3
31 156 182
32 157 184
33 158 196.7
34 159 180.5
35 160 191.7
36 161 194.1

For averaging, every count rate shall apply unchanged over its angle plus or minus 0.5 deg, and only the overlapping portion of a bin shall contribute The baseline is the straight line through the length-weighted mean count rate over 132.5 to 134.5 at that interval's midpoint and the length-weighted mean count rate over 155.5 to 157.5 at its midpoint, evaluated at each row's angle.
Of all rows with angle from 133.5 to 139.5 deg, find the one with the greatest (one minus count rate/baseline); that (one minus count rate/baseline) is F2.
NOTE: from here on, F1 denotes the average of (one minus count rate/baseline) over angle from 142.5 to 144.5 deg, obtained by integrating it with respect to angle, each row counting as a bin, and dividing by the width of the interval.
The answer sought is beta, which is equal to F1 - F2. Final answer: -0.05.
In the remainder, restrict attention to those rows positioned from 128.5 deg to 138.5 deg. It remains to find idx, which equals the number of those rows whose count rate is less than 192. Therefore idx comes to 6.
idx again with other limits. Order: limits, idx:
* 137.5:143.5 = 2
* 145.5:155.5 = 10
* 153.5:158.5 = 4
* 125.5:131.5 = 6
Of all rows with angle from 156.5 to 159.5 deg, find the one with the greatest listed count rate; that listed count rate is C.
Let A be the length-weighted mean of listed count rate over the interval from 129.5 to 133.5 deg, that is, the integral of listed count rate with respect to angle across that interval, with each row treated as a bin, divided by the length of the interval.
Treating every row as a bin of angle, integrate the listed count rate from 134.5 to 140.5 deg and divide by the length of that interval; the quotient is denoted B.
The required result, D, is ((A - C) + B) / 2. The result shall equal 90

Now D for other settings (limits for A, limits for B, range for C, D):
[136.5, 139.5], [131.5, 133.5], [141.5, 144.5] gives 93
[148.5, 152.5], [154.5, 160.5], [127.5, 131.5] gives 63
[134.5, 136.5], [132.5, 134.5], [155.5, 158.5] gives 96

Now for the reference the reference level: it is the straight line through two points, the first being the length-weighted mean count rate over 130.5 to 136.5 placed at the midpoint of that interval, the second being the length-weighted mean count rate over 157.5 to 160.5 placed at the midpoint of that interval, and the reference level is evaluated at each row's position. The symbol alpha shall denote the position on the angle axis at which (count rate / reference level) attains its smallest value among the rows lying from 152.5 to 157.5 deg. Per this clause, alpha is 153 deg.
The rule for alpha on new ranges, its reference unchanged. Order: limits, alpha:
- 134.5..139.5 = 136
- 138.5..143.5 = 143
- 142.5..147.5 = 147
